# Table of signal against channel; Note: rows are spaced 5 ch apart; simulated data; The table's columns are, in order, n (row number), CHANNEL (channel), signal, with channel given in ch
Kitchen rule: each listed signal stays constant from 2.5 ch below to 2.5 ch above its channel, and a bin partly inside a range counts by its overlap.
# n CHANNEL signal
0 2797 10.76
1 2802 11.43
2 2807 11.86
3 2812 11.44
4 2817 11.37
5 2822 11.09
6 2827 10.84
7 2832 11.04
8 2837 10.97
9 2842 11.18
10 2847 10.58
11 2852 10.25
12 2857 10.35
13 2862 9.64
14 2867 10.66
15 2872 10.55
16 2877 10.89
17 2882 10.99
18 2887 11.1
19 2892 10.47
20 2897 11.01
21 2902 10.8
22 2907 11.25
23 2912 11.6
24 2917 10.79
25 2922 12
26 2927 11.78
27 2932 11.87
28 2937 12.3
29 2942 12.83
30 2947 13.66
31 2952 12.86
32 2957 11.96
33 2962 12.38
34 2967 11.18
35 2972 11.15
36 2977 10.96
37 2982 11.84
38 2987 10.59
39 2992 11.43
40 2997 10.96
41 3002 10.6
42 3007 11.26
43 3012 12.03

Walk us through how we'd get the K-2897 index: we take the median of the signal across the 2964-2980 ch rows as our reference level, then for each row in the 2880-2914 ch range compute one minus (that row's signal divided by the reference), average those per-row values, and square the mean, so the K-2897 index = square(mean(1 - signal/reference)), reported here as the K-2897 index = 0.0001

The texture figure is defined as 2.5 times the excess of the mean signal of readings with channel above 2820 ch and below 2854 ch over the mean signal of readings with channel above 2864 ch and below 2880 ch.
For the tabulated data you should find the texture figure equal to 0.4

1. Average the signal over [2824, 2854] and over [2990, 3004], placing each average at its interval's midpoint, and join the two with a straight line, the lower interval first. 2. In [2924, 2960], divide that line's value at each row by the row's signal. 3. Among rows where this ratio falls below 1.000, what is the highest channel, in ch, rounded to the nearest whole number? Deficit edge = 2957 ch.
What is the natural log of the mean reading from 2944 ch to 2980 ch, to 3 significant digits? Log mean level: 2.49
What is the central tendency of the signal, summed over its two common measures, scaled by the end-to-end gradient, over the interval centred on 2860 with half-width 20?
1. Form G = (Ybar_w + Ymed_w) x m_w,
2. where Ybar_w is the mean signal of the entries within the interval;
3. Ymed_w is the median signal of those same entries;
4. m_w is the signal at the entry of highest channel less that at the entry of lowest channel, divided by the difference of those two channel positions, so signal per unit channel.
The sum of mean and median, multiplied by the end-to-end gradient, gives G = -0.17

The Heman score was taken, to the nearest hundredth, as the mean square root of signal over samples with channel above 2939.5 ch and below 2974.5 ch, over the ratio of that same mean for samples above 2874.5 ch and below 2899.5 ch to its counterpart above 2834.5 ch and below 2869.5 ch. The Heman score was 3.44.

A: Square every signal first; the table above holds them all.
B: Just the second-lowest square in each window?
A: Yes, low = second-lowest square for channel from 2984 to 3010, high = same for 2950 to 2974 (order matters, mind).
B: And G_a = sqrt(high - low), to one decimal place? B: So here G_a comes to 3.6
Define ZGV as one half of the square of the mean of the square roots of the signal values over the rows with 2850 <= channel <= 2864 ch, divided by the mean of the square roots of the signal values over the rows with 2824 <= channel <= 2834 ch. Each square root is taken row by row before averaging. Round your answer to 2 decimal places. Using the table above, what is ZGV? 1.52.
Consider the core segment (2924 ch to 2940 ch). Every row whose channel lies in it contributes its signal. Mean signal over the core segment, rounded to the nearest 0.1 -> 12.0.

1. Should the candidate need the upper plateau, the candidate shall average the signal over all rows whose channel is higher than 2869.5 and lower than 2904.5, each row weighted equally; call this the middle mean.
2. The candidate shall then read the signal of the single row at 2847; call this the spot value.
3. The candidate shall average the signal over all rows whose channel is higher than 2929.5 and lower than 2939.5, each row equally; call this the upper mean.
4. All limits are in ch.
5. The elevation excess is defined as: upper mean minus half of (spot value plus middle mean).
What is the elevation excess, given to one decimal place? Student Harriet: 1.4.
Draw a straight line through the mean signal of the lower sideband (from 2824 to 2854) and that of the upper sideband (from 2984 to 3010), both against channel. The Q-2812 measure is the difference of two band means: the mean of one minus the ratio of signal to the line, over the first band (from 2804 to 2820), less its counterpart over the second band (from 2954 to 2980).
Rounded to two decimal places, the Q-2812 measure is -0.02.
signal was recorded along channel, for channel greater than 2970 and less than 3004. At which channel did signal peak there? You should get 2982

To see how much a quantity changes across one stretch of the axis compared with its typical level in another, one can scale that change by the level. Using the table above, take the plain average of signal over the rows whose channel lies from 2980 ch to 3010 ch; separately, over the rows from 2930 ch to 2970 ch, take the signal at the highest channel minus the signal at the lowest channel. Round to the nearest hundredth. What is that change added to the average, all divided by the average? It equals 0.94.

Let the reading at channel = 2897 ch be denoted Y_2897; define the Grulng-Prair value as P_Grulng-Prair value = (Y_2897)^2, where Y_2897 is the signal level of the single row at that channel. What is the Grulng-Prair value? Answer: 121.2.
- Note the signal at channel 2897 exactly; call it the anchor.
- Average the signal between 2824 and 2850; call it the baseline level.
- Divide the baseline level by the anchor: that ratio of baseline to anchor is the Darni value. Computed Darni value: 0.99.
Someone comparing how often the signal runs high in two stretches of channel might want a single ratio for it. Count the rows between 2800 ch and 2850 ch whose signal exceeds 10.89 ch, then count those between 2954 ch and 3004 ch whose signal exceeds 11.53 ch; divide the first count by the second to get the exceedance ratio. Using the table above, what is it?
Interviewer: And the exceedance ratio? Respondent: 2.7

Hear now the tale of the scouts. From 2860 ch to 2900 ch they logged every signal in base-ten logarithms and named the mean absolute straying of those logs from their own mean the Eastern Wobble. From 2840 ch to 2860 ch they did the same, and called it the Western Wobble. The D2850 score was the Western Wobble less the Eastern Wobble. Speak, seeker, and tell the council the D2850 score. -0.0019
